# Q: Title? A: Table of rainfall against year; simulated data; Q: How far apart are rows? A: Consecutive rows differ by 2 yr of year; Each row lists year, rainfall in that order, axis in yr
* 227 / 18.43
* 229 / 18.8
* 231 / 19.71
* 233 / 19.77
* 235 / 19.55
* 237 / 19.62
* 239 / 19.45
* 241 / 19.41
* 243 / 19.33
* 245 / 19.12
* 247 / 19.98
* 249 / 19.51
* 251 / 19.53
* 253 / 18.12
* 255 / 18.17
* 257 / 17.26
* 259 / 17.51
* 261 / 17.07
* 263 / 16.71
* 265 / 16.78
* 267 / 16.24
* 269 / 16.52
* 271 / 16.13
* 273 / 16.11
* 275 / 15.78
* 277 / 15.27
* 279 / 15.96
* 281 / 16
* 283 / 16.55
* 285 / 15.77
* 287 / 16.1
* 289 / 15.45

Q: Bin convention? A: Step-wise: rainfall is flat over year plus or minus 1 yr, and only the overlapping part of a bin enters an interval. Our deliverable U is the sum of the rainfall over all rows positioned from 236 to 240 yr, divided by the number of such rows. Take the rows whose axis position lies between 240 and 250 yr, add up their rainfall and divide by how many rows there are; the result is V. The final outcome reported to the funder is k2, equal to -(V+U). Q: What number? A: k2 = -39.0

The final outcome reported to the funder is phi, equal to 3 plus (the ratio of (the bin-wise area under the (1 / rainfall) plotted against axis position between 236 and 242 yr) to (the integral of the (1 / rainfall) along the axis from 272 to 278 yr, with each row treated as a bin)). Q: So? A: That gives 3.81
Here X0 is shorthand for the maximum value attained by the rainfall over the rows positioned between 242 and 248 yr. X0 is 19.98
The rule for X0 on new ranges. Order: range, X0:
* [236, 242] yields 19.62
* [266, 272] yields 16.52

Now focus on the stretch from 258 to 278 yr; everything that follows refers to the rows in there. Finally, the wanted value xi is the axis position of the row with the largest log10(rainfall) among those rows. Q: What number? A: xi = 259 yr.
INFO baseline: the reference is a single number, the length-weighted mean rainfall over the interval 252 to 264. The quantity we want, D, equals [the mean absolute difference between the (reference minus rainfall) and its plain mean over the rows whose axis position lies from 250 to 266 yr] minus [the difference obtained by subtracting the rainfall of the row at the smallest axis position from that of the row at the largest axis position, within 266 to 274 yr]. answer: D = 0.85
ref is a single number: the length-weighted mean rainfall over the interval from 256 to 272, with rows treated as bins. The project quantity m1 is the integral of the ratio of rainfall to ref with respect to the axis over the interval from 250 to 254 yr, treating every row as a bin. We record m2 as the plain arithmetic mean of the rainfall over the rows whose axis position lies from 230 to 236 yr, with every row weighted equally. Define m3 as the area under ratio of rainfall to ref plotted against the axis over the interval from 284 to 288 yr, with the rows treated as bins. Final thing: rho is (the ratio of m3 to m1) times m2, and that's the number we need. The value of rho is 17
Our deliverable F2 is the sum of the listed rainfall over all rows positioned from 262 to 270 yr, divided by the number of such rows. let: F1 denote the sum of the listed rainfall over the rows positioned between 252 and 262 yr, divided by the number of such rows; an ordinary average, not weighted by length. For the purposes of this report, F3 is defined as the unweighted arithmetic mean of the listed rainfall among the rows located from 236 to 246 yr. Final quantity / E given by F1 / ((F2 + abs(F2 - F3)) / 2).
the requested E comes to 1.82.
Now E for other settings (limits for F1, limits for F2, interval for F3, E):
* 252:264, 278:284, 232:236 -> 1.78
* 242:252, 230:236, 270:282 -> 1.66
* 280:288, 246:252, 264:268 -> 1.41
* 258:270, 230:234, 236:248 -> 1.68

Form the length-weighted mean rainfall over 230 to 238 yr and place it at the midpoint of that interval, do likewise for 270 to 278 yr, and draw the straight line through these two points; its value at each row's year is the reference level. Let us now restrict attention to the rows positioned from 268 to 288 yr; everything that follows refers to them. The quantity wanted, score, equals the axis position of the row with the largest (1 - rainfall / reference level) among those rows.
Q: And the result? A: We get 277 yr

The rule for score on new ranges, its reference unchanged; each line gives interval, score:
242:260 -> 257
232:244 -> 235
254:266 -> 257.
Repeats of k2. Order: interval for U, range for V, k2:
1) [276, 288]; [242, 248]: -35.4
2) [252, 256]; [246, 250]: -37.9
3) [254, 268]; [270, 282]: -33.0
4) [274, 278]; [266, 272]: -31.8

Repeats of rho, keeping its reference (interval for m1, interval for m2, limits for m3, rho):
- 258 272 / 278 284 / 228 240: 16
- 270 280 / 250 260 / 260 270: 19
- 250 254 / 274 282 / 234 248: 57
